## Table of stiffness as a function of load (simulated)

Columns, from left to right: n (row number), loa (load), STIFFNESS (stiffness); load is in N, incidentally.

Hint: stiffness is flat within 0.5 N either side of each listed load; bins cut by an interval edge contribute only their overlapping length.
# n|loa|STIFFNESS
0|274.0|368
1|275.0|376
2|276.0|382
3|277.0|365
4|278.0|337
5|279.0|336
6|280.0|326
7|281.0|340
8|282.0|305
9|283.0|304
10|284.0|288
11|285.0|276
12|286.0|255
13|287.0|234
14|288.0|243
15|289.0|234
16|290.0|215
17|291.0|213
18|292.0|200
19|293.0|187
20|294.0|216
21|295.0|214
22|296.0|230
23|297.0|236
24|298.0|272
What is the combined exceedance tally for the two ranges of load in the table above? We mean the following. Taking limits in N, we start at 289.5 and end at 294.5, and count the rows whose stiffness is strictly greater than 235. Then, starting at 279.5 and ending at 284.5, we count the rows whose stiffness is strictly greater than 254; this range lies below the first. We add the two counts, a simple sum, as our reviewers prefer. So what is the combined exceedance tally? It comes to 5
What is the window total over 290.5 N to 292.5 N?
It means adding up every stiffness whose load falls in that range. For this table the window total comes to 413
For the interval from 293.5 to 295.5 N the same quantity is 430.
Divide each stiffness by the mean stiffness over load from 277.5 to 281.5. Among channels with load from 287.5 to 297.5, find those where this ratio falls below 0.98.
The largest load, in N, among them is 297.0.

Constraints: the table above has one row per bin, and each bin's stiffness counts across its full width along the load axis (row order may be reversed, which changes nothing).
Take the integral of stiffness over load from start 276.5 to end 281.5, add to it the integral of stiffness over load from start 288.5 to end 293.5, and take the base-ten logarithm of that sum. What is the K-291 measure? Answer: 3.44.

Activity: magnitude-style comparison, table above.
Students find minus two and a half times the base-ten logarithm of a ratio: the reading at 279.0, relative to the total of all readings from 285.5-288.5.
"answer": 0.85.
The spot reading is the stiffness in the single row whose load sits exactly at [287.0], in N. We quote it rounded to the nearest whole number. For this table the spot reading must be 234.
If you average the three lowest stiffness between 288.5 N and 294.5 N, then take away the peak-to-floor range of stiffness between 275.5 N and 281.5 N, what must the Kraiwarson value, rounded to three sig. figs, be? 144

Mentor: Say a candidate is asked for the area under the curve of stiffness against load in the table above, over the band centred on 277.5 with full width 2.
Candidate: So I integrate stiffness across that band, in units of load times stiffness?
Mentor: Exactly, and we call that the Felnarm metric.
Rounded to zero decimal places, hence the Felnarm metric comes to 702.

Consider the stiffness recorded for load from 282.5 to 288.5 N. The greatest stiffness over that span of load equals 304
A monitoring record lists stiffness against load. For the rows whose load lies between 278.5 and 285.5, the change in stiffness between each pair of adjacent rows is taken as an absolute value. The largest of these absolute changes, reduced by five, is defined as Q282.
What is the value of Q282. 30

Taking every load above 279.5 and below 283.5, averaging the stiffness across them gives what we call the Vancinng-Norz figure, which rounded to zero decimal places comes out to 319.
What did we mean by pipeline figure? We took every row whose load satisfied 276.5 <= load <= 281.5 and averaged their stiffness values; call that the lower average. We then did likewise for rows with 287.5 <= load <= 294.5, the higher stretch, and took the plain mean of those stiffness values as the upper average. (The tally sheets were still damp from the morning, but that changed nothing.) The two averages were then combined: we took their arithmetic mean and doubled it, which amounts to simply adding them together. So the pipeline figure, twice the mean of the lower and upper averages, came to 556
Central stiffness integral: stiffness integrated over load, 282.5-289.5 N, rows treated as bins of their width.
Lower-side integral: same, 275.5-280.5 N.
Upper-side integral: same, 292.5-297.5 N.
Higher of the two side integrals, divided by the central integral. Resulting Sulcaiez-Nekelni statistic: 1.0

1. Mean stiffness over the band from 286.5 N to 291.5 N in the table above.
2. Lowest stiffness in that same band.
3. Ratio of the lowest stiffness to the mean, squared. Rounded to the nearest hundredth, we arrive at 0.87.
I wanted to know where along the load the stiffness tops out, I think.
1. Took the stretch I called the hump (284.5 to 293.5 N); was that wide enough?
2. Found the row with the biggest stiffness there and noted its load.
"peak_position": 285.0 N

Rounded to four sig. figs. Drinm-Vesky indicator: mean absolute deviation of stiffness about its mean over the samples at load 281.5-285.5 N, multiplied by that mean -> 3299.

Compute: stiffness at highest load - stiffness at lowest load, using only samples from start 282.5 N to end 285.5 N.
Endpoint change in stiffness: -28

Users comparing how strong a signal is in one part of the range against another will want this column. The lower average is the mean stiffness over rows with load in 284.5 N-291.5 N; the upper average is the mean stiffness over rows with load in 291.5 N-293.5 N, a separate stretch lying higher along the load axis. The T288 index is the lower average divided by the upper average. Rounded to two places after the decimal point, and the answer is 1.23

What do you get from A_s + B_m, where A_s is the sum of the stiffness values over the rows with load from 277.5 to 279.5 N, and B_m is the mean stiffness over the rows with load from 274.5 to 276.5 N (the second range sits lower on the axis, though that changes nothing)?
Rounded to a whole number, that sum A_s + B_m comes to 1052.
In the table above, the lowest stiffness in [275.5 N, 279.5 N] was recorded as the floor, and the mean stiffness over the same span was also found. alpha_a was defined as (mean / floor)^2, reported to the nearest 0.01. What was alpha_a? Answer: 1.12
